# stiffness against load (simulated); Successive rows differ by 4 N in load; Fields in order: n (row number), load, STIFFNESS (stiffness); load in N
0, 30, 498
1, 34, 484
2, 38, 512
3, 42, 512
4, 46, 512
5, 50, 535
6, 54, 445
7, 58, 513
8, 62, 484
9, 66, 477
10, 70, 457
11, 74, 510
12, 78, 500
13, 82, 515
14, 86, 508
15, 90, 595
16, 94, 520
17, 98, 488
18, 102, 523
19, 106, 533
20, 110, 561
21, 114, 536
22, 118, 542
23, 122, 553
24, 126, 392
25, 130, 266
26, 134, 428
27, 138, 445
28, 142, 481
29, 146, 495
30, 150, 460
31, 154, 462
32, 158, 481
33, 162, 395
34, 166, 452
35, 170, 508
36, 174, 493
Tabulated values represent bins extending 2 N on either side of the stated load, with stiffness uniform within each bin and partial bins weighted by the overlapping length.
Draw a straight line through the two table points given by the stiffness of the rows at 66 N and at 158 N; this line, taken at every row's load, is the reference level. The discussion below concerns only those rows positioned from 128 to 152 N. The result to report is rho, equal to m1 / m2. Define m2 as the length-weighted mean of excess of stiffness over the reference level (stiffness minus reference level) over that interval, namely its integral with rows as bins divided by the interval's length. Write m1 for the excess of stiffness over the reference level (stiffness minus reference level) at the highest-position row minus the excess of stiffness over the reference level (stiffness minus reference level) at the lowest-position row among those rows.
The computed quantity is -3.8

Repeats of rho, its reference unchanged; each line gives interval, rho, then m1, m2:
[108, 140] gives 8.3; -117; -14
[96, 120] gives 1.0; 53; 52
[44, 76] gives -0.2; -3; 15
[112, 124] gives 0.3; 17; 64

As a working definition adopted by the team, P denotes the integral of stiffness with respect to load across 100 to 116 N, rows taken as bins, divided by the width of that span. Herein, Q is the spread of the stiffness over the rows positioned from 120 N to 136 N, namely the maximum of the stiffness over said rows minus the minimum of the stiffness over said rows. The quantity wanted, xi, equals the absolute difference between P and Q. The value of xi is 251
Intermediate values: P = 538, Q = 287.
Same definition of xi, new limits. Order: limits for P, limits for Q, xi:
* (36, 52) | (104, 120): 490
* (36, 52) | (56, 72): 462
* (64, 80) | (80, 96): 399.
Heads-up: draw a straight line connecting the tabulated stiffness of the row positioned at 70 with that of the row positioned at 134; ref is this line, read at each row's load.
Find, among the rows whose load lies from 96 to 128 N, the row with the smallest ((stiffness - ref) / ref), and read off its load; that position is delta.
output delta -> 126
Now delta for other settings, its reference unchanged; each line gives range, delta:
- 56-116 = 70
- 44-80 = 54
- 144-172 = 162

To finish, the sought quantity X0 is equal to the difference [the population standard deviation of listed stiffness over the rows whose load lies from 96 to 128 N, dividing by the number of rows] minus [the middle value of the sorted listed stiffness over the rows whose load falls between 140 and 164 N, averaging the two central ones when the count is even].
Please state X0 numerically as -420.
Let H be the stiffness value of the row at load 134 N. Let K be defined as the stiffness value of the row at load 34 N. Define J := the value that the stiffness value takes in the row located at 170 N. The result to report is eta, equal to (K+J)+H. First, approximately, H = 428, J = 508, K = 484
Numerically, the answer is 1420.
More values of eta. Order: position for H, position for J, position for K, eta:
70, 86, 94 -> 1485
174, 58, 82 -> 1521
